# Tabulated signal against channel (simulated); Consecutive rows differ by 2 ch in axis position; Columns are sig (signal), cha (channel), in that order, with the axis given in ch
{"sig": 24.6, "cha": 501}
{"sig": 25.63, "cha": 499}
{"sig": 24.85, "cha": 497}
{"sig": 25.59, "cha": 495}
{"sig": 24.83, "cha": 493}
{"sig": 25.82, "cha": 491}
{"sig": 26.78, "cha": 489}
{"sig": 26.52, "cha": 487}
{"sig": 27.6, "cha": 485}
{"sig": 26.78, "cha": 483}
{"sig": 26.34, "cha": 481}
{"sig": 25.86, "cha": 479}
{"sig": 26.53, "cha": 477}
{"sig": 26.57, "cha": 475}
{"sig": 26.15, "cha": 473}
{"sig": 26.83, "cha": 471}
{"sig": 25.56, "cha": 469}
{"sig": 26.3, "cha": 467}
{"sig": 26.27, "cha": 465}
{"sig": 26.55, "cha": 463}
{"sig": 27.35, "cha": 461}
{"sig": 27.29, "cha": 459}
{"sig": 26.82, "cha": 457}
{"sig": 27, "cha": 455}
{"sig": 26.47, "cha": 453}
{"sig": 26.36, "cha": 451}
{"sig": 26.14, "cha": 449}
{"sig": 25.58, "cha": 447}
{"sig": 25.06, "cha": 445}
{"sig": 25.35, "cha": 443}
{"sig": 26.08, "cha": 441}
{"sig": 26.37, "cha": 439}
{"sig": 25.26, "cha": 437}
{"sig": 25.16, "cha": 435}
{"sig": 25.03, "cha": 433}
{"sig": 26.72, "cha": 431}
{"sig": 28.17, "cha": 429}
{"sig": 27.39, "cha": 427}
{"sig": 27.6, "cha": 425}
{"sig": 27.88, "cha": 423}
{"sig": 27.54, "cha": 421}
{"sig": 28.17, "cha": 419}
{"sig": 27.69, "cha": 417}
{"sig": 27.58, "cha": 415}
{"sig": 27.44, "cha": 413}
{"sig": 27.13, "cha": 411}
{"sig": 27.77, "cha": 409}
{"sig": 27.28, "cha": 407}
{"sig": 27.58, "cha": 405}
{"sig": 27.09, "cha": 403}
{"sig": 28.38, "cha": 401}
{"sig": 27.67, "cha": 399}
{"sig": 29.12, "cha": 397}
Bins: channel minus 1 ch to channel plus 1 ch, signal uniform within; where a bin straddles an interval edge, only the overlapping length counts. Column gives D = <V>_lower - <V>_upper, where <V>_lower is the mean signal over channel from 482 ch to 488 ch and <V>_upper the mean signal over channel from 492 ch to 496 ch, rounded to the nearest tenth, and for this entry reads 1.8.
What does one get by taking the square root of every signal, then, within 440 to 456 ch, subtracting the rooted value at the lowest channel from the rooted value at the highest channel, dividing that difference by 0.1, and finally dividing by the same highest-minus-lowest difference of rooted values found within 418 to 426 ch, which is -17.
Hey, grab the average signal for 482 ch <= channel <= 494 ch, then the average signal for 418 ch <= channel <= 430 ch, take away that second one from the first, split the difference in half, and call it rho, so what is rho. -0.70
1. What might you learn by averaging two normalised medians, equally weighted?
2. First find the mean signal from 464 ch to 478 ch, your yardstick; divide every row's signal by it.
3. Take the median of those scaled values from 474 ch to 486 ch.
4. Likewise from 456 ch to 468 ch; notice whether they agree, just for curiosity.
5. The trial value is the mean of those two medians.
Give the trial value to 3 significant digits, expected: 1.01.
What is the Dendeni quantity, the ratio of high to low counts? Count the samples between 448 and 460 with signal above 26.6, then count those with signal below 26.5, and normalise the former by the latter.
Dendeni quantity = 1.00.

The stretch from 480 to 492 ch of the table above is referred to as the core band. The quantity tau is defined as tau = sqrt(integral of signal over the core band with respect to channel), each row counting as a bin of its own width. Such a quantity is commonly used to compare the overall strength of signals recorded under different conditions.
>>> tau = 17.9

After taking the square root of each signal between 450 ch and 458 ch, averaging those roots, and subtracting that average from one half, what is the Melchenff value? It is -4.66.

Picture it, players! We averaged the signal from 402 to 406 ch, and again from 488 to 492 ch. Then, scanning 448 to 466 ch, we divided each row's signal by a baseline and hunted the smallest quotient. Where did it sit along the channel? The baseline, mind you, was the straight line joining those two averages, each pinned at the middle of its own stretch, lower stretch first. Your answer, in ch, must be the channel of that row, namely 449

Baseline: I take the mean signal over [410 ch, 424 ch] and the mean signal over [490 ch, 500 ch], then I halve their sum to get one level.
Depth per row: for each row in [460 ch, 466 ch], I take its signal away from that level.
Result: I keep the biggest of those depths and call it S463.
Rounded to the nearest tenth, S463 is 0.2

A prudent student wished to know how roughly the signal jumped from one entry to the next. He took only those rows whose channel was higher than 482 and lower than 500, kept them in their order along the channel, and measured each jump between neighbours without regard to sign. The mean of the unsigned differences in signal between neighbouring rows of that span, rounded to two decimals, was 0.80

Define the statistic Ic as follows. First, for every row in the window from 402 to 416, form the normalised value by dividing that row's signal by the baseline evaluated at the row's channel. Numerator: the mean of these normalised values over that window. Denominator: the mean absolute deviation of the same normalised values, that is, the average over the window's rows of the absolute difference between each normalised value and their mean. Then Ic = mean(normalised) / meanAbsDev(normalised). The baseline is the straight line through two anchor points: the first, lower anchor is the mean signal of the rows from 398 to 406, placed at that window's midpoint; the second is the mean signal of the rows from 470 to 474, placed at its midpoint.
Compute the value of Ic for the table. 115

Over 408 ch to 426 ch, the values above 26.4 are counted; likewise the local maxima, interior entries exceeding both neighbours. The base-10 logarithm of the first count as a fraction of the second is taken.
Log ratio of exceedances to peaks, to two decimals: 0.65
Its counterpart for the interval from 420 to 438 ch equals 0.48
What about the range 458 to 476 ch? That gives 0.22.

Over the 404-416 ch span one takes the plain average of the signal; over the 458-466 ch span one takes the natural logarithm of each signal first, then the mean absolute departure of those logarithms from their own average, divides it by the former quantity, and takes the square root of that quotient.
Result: 0.0248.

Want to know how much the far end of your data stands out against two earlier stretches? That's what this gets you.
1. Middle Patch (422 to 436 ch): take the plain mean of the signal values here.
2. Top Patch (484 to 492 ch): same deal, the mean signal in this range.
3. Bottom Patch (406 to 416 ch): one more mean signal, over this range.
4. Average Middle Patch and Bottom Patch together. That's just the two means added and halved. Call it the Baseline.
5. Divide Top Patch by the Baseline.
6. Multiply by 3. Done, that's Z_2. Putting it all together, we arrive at 2.95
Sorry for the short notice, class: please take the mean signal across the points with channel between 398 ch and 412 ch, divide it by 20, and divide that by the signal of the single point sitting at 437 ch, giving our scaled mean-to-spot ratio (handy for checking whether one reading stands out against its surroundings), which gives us 0.055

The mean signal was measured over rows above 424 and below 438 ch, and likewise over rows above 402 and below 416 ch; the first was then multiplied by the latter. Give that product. 726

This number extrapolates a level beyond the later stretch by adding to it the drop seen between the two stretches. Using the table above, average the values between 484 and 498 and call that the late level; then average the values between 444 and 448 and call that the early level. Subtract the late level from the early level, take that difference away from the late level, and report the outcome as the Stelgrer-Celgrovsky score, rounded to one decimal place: 26.7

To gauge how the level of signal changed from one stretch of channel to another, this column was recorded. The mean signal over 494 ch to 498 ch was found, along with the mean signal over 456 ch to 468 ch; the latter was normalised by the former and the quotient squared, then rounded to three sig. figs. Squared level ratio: 1.13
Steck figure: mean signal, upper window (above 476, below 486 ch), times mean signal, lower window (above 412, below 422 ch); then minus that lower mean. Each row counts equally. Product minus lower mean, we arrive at 709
